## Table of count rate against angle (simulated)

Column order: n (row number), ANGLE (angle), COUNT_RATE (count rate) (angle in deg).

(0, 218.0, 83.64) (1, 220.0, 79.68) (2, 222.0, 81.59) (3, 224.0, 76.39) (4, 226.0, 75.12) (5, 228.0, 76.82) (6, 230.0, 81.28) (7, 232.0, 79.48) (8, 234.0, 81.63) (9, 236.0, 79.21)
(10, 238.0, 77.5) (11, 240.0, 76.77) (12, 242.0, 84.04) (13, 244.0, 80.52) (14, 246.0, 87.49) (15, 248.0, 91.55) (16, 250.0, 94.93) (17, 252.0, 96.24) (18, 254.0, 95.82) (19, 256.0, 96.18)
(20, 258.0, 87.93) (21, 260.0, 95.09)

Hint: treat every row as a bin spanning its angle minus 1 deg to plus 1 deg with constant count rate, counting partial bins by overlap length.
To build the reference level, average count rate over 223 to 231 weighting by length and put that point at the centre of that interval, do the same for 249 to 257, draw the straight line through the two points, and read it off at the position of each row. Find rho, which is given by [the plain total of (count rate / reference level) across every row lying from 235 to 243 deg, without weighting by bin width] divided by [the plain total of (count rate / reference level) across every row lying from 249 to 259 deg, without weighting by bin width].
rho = 0.76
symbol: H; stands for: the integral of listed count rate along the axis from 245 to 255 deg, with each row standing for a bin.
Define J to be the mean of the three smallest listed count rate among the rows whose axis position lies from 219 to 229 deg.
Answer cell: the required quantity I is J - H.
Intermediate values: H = 932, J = 76.1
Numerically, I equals -856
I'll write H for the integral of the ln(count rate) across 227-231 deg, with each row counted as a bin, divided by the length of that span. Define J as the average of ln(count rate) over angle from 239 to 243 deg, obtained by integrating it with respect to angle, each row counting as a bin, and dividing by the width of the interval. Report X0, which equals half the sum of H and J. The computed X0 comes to 4.378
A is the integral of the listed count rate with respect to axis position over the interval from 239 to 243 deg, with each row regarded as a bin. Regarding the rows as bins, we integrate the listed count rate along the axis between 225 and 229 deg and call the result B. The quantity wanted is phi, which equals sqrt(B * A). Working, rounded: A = 322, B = 304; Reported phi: 313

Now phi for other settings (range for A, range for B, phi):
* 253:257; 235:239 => 347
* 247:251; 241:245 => 350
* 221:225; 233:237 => 319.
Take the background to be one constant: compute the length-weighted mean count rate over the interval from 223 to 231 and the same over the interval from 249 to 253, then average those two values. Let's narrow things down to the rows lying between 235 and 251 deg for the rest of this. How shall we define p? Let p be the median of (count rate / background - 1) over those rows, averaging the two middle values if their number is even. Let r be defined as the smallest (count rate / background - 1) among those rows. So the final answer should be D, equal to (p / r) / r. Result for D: -4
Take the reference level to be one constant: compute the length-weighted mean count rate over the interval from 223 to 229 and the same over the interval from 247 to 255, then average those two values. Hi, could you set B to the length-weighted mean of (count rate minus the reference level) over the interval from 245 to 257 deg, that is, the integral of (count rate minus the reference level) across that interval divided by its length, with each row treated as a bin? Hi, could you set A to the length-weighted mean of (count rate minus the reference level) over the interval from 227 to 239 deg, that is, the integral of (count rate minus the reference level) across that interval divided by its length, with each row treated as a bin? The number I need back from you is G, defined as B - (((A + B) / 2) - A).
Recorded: 1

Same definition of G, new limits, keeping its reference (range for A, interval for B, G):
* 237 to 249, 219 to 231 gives -5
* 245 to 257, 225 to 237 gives 1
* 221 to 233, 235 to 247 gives -6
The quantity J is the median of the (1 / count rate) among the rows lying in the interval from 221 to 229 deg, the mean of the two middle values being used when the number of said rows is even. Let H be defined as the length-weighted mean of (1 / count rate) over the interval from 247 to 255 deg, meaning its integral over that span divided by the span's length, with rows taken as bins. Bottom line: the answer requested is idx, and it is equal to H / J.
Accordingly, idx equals 0.8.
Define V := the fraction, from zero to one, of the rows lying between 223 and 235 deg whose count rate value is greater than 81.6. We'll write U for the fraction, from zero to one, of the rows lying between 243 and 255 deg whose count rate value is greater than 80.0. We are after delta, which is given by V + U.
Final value 1.17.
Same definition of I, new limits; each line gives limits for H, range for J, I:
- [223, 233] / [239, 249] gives -698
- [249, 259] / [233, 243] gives -864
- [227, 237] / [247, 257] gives -703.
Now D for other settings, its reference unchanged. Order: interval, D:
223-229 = -7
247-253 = 29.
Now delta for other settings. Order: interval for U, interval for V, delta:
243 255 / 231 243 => 1.33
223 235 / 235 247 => 0.67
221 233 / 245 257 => 1.33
